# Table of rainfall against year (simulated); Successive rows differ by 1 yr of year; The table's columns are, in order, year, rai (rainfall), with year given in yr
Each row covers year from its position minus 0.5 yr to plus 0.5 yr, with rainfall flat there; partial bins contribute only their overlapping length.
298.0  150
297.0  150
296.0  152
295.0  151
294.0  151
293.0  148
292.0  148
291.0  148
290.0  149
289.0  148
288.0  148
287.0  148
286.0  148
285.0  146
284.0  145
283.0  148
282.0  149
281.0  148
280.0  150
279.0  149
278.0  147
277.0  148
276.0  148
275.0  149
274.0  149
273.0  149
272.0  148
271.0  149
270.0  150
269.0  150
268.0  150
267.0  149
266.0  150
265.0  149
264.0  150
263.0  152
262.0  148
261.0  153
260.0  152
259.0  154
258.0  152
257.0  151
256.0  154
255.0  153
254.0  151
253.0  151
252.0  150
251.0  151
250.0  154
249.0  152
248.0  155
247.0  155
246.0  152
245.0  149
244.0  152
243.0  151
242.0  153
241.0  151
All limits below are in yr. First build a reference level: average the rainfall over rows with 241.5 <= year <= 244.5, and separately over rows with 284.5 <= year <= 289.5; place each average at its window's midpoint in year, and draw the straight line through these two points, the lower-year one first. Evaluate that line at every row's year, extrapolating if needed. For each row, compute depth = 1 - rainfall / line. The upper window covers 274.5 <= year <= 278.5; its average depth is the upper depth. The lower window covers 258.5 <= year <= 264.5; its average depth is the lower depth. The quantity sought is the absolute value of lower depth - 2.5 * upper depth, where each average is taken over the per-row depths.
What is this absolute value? 0.020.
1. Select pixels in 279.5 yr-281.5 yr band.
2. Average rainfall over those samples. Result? 149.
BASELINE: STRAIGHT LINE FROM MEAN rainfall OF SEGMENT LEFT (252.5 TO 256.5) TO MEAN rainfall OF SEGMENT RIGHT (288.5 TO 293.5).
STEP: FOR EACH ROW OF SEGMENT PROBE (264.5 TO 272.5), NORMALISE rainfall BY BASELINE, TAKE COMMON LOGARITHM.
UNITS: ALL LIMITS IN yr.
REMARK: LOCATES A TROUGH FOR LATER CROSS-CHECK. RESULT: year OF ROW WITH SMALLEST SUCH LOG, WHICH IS 272.0 yr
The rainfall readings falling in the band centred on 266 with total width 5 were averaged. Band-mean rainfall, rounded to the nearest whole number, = 150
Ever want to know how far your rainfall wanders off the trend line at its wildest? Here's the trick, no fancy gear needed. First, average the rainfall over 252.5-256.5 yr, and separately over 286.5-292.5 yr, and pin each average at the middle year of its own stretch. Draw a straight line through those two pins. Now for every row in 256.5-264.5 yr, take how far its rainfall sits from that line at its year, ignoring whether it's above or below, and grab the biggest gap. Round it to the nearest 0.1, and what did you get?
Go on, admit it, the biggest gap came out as 3.4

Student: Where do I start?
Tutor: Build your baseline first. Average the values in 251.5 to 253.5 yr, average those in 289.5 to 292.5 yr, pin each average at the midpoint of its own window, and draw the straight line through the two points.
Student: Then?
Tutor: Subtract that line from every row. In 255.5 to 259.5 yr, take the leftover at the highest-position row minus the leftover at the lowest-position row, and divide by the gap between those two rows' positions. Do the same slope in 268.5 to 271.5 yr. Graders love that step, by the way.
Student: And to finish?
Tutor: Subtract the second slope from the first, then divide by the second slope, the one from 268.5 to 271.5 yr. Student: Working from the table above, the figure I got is -1.1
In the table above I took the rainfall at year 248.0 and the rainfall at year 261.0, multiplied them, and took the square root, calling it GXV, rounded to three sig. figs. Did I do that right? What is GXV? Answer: 154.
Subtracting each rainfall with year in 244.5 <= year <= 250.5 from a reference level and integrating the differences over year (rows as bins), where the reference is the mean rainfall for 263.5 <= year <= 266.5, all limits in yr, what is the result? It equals -19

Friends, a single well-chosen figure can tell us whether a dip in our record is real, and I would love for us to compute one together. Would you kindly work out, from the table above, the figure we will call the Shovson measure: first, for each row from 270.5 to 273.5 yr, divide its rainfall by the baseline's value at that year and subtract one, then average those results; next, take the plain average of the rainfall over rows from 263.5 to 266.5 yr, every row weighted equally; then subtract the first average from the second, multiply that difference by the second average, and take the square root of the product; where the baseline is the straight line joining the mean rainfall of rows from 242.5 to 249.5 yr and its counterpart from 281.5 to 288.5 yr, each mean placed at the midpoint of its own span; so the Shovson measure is 149.7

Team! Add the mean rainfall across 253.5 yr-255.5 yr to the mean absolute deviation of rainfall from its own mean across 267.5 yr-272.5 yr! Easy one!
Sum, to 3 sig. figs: 153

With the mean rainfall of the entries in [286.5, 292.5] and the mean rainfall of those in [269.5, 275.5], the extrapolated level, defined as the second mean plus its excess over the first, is 150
